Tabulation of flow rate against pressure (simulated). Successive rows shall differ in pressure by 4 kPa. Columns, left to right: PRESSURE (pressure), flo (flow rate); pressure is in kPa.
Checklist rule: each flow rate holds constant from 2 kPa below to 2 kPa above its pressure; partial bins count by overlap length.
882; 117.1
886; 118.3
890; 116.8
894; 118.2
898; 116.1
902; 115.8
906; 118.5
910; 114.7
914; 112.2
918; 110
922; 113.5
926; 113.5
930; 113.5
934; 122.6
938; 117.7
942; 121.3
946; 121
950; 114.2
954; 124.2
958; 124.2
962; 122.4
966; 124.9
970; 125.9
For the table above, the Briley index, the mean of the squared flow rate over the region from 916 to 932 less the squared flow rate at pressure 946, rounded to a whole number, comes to -1954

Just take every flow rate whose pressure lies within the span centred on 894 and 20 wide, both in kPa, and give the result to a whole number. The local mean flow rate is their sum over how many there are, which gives 117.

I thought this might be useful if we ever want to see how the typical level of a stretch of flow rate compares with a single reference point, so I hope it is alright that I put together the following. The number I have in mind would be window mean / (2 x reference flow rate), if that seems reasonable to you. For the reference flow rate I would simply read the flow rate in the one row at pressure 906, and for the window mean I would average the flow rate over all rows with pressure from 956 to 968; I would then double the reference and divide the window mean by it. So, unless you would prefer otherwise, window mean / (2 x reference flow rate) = 0.523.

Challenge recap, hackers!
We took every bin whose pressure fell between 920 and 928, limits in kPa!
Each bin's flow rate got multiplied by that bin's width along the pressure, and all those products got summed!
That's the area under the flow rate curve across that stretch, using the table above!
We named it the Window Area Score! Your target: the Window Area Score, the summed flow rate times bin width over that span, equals 908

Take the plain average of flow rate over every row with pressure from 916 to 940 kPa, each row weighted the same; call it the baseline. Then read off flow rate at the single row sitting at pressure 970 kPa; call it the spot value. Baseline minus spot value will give -10.8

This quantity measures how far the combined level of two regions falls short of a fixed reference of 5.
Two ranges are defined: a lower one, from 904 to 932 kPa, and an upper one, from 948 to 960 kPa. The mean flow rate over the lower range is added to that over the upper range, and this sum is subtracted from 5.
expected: -230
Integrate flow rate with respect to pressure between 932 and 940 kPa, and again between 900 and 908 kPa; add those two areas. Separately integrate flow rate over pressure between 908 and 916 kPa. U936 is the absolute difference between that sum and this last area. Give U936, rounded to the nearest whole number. 991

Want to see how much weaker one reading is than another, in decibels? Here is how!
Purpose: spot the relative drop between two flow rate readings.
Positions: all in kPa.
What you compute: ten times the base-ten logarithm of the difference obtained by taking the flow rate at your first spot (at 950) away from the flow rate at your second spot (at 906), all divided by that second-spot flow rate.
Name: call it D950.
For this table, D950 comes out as -14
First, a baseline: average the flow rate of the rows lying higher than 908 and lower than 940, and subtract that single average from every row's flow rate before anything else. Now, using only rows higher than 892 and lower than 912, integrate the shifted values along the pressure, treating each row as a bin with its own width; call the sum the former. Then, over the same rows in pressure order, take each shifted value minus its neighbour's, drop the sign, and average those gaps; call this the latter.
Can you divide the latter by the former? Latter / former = 0.057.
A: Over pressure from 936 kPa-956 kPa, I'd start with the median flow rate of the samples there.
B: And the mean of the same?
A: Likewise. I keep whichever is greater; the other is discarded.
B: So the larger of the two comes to 121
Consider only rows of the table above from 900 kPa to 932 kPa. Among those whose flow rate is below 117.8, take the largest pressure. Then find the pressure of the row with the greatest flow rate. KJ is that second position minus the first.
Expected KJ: -24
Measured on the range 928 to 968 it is 16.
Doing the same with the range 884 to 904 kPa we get -16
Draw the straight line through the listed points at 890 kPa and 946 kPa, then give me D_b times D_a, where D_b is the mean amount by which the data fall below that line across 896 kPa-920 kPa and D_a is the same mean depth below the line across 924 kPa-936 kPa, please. 12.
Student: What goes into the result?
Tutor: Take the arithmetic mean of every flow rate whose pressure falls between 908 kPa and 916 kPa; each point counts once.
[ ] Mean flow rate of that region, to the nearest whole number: 113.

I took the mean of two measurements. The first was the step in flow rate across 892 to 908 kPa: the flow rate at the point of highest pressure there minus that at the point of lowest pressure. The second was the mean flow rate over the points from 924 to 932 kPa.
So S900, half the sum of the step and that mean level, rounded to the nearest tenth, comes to 56.9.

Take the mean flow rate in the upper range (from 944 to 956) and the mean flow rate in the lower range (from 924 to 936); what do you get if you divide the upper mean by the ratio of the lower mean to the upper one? 123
